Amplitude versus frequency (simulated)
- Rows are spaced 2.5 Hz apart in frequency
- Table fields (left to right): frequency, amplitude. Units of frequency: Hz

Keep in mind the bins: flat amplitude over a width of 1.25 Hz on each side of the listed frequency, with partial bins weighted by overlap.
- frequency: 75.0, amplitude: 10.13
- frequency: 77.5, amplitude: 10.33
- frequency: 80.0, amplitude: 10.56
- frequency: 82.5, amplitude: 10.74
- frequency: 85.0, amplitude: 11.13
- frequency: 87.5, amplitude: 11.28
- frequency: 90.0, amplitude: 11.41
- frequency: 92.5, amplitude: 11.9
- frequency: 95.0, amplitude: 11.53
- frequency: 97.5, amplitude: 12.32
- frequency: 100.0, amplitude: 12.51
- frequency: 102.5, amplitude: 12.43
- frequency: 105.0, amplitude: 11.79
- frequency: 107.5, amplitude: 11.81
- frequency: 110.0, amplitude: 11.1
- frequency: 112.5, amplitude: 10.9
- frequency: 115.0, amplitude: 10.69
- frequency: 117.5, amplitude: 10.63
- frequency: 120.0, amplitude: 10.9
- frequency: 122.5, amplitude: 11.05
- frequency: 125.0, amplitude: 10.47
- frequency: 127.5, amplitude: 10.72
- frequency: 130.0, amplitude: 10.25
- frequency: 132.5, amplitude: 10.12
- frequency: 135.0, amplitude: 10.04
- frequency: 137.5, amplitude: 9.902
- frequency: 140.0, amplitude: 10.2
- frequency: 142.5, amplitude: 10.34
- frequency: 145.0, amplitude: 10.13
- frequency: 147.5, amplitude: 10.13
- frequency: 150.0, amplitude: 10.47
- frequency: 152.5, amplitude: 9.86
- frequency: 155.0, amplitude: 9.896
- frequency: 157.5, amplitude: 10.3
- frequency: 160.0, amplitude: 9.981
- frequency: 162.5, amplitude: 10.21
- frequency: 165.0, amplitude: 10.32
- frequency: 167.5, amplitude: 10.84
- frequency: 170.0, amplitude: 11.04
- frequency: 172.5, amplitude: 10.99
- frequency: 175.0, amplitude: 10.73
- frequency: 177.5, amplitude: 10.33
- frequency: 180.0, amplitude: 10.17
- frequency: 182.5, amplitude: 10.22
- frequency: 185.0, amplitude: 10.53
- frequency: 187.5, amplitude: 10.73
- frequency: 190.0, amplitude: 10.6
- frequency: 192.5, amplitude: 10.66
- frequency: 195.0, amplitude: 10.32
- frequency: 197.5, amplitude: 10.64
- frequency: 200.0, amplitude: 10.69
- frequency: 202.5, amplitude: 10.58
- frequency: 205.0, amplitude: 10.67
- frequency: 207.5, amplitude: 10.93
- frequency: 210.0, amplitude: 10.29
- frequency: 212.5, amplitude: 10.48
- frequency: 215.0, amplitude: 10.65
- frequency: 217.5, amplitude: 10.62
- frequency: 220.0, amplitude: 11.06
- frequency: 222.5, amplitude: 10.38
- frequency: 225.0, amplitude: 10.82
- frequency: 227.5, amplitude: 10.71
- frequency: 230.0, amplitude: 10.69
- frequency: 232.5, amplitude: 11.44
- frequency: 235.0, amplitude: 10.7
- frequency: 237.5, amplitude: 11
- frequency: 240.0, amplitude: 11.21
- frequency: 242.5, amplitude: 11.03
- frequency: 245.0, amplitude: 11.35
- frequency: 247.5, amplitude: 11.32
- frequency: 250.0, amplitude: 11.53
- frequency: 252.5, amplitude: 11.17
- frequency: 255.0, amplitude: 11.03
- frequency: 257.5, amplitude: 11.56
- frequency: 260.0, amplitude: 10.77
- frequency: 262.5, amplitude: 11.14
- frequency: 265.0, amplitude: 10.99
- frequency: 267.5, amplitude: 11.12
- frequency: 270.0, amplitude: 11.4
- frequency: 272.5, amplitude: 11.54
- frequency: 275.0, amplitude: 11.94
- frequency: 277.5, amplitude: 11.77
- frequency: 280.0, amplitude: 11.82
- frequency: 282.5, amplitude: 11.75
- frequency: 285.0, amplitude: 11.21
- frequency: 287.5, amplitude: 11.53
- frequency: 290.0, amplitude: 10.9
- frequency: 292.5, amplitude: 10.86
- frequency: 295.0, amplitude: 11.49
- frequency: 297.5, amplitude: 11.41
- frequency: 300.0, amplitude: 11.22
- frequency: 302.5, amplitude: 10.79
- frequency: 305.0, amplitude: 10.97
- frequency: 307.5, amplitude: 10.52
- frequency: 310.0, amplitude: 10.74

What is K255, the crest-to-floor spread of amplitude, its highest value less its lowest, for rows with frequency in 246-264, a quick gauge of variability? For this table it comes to 0.8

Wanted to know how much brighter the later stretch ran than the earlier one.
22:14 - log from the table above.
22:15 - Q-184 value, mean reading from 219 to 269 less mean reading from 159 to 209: 0.49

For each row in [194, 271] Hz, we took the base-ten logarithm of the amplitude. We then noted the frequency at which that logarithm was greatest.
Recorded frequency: 257.5 Hz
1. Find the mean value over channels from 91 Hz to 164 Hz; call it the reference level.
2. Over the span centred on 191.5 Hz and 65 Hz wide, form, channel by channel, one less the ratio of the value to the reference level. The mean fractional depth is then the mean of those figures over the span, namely 0.020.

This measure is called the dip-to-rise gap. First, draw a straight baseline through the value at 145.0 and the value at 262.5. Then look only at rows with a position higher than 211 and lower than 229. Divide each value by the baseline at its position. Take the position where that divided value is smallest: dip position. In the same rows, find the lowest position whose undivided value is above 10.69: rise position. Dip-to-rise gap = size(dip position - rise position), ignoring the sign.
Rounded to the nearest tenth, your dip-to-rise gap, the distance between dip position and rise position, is 2.5 Hz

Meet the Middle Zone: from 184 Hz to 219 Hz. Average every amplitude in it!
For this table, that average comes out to 10.6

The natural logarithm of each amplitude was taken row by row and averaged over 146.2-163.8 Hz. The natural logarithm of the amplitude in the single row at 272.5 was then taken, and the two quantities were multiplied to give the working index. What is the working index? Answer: 5.66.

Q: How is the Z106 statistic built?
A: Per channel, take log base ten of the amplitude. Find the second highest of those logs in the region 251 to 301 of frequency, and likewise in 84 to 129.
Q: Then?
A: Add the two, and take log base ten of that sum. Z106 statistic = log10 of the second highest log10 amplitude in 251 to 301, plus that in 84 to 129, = 0.336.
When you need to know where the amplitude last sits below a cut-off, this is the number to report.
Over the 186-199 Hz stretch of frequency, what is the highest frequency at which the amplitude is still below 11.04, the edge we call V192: 197.5 Hz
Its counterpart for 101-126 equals 125.0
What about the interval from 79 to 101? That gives 82.5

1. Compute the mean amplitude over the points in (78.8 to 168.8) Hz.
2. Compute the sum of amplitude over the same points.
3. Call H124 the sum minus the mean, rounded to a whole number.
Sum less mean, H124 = 378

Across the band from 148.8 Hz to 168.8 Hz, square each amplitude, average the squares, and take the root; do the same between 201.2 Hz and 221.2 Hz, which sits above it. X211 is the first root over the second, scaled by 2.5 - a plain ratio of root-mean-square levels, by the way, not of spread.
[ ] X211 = 2.40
